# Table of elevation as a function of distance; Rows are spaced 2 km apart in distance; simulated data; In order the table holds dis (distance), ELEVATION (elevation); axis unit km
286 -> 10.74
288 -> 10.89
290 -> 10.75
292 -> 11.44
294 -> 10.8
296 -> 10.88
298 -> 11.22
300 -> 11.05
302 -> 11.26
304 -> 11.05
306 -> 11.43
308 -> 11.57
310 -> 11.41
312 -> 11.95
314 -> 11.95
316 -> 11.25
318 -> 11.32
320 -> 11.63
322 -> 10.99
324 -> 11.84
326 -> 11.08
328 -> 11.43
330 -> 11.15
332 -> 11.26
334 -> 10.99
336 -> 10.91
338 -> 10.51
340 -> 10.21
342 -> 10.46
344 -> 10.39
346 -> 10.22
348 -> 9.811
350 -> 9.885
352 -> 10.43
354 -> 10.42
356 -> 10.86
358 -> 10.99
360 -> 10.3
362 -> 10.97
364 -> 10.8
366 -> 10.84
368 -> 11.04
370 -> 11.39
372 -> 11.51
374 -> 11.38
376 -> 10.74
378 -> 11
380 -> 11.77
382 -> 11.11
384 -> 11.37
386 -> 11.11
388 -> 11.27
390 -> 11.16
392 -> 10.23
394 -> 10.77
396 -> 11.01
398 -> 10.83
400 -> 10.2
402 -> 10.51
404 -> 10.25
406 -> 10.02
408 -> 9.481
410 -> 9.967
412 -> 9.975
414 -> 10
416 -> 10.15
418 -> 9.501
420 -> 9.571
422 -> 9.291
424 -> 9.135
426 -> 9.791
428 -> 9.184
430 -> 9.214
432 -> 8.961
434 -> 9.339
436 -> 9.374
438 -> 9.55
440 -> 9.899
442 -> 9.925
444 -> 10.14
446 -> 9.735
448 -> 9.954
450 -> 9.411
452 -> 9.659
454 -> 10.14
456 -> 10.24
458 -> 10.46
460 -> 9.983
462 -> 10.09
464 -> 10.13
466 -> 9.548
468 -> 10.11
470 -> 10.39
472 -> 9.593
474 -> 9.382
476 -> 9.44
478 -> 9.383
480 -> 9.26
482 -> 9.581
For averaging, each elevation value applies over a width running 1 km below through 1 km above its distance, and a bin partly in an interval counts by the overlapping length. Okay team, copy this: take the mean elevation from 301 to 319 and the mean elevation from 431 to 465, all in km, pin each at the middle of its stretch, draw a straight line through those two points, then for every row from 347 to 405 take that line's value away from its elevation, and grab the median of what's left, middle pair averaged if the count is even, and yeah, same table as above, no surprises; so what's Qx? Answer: 0.14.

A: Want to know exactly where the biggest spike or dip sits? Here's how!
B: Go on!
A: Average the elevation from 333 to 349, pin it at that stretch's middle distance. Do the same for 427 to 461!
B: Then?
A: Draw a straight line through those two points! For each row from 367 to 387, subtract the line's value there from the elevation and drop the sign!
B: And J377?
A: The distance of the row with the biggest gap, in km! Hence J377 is 380 km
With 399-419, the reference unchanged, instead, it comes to 402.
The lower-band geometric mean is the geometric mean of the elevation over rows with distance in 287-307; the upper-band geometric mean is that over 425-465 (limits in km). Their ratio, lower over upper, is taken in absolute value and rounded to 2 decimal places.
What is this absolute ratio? 1.14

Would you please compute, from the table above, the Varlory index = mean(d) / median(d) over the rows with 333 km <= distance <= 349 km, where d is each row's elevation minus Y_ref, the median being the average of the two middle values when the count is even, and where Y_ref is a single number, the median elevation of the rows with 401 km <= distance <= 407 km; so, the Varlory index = 1.07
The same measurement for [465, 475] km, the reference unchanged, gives 0.68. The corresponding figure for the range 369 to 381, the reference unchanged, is 0.92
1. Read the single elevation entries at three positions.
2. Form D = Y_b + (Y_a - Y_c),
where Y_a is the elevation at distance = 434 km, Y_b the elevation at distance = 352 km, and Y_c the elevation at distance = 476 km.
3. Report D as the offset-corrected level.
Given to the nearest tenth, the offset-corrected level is 10.3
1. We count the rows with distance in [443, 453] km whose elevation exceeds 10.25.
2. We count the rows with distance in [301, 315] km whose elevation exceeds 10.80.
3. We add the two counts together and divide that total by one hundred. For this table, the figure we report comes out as 0.07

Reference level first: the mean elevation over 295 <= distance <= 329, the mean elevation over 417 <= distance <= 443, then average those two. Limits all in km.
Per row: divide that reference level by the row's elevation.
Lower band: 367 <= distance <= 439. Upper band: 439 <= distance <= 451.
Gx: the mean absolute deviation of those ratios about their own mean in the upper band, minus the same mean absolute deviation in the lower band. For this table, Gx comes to -0.051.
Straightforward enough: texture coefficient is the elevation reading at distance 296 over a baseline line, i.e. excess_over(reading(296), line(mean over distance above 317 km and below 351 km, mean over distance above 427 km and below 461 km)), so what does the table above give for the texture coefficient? -0.3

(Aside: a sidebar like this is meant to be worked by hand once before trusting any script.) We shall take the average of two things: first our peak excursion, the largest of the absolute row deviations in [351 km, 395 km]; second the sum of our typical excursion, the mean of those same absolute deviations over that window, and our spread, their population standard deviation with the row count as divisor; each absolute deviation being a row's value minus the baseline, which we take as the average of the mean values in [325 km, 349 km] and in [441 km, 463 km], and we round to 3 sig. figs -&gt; 1.22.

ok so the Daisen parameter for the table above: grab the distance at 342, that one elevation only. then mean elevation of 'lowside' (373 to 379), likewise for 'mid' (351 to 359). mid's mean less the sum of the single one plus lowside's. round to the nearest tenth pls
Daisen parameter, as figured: -10.8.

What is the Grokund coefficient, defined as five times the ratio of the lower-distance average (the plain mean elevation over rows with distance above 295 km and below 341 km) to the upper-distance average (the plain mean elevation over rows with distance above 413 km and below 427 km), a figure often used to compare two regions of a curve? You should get 5.8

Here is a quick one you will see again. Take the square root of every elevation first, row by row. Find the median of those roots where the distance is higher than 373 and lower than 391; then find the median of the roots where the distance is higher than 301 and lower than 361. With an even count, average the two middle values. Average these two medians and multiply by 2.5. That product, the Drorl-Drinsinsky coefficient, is 8.3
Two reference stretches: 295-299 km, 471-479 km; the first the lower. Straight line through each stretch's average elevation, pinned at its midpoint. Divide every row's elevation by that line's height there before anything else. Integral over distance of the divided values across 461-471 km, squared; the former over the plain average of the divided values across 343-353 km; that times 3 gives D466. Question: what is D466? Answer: 348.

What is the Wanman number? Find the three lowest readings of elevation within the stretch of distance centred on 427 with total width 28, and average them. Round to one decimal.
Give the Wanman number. 9.1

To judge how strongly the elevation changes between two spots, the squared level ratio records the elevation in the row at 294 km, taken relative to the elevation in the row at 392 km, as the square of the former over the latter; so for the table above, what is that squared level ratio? 1.11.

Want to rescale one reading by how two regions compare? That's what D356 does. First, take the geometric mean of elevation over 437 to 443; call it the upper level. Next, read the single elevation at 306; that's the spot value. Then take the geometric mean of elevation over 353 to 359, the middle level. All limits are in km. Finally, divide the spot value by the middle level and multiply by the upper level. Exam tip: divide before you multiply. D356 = 10.41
